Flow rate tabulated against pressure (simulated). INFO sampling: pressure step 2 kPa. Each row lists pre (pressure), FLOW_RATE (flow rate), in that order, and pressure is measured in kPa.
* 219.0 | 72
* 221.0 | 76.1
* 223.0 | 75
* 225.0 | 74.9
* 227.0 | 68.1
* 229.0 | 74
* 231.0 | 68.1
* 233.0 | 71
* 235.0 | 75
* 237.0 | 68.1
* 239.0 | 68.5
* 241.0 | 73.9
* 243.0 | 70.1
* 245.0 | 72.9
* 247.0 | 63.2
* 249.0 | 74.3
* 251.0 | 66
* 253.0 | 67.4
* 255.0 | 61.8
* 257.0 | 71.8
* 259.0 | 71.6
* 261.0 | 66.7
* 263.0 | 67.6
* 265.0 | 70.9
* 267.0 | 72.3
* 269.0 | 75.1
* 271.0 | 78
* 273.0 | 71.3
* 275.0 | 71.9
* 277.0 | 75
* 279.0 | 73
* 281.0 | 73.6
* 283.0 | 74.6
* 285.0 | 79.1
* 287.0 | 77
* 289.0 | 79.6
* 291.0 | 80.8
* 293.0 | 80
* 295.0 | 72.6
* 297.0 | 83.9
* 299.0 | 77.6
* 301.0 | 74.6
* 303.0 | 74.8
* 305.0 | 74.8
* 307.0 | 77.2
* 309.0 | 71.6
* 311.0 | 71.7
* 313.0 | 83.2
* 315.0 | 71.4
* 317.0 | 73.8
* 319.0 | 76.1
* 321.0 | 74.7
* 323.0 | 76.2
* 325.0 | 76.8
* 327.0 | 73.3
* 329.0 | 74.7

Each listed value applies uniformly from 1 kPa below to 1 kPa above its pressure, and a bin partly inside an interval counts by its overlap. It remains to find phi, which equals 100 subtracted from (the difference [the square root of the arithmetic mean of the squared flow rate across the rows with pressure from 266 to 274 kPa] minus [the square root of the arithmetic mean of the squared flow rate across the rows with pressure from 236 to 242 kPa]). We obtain -96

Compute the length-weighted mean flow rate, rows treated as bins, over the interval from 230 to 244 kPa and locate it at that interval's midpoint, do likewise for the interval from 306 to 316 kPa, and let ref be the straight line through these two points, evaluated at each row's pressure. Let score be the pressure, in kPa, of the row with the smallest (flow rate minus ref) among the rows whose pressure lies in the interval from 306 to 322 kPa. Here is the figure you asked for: 315.0 kPa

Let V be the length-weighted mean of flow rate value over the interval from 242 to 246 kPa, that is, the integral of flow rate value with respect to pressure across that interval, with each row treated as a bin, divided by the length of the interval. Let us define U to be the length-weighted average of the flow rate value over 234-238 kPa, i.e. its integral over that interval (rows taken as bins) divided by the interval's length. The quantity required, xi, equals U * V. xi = 5116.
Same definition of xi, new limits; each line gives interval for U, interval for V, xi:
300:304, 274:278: 5487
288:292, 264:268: 5742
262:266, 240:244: 4986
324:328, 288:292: 6019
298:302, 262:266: 5270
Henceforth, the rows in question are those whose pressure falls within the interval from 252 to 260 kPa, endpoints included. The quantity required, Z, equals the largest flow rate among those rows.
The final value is 71.8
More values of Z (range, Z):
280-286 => 79.1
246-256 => 74.3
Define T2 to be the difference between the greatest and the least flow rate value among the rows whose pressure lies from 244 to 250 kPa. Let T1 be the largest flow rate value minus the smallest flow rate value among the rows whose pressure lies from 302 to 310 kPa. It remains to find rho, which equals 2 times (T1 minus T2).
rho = -11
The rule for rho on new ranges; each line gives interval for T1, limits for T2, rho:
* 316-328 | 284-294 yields -1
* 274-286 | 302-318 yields -9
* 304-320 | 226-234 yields 12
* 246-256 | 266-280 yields 12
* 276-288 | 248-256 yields -13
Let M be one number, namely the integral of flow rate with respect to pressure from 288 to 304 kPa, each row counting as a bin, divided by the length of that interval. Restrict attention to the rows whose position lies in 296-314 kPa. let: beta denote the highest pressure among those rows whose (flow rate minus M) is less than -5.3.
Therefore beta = 311.0 kPa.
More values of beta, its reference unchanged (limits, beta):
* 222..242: 239.0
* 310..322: 315.0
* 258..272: 267.0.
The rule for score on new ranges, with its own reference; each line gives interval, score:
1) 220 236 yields 231.0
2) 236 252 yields 247.0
